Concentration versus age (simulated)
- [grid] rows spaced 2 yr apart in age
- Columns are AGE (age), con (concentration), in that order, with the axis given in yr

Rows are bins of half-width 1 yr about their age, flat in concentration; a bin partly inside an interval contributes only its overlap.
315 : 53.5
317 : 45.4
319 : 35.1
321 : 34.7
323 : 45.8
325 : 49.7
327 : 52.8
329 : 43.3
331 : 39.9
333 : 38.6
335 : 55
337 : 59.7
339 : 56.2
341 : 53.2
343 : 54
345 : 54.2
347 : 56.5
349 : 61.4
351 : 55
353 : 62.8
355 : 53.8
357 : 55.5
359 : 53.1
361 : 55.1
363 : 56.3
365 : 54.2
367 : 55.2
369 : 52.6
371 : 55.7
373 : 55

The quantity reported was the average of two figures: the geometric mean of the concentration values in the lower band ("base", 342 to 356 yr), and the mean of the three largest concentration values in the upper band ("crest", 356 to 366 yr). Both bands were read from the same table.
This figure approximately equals 56.2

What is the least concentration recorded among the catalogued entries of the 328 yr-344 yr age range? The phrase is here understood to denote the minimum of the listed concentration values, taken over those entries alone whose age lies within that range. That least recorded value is 38.6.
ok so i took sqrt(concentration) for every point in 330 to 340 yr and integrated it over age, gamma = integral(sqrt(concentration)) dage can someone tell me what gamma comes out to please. 70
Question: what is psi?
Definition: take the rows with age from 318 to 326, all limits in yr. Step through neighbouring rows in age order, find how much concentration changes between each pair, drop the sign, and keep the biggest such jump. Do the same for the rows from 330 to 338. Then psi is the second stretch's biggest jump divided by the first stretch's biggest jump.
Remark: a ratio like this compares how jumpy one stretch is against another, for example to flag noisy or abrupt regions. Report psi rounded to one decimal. 1.5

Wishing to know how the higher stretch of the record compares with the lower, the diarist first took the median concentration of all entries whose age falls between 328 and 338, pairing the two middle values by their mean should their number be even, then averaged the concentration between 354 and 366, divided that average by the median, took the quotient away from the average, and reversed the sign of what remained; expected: -53.4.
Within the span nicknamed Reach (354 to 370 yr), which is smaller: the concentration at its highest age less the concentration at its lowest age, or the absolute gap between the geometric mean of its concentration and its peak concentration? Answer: -1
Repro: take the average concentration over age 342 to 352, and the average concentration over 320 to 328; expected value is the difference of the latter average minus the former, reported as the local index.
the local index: -10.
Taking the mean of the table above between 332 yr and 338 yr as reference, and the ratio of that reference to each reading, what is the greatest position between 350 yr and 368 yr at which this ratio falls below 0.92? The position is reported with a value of 363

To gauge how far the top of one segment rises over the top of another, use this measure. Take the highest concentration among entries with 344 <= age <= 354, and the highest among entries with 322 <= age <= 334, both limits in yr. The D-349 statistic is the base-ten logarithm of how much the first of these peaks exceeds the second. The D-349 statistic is 1.0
